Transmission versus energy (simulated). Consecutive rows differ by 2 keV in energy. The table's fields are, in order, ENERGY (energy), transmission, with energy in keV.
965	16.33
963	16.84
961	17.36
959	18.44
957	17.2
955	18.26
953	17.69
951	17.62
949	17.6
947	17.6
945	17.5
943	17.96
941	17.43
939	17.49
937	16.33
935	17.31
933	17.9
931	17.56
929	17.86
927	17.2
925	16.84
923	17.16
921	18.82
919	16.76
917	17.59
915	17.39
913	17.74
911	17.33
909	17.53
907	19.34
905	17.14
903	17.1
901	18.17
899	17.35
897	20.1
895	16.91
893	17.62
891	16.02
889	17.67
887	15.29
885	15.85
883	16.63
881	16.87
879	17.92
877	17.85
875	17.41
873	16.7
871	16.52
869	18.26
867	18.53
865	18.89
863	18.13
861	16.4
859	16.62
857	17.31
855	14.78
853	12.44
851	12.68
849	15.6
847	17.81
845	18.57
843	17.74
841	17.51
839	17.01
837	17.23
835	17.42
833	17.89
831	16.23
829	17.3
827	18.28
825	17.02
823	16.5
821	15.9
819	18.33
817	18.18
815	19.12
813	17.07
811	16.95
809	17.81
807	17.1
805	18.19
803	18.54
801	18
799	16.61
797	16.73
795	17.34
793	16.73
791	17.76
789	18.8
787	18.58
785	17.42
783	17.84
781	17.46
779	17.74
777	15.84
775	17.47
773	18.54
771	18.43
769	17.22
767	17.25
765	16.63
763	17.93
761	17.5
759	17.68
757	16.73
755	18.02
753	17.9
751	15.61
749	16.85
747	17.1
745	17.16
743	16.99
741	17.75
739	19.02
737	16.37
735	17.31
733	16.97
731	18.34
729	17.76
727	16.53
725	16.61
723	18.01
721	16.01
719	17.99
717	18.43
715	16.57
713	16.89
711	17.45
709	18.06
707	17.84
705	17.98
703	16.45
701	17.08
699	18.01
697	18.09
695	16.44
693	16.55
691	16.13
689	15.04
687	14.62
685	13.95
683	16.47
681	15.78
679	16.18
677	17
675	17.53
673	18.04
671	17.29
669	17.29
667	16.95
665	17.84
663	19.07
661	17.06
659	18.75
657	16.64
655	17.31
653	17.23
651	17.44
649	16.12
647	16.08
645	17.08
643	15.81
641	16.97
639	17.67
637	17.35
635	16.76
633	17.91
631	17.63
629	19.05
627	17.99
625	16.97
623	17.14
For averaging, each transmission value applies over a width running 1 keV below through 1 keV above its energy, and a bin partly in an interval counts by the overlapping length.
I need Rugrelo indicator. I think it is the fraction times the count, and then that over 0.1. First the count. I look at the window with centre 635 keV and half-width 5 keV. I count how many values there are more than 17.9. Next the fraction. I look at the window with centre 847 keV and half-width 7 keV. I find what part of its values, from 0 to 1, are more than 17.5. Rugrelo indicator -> 5.7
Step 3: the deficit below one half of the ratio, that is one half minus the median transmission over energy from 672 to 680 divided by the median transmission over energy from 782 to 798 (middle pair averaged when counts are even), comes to -0.48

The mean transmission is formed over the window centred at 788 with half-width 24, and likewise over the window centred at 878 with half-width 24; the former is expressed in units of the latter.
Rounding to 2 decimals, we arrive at 1.02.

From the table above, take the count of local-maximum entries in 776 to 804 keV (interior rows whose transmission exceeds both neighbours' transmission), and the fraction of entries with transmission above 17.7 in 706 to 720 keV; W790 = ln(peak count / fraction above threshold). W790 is 1.95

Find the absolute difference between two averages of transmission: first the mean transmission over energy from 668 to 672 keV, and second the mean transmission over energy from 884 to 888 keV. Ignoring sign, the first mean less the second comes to 1.7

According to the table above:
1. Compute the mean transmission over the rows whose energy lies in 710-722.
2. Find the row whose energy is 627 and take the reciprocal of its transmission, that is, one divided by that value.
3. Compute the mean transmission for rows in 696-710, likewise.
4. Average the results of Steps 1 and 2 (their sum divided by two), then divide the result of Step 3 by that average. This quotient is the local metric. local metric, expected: 2.04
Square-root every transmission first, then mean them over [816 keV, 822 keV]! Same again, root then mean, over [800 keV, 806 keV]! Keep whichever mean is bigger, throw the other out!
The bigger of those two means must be 4.27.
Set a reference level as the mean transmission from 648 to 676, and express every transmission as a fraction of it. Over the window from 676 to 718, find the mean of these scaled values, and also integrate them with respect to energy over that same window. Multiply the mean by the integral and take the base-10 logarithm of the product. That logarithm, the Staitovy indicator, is 1.58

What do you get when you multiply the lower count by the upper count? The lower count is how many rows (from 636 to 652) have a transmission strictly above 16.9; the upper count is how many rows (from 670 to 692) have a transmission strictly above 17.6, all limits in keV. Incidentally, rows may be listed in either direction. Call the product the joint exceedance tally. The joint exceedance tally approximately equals 5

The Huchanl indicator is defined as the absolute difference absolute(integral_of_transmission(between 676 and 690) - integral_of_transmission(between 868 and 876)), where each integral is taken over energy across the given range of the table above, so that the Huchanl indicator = 80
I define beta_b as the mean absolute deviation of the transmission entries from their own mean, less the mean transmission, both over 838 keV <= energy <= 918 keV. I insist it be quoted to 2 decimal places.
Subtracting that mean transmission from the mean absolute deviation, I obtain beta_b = -16.09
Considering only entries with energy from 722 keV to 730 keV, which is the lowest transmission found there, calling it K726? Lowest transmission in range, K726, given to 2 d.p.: 16.53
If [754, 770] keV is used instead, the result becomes 16.63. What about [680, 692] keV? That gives 13.95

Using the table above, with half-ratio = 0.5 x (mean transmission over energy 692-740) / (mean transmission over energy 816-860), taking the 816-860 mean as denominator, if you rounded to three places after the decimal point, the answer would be 0.519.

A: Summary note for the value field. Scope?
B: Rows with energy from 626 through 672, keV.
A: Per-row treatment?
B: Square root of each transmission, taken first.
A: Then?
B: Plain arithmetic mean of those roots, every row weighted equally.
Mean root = 4.17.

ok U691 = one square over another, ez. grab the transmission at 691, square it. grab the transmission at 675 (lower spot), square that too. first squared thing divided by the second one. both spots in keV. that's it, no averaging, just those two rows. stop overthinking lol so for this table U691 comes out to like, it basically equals 0.85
